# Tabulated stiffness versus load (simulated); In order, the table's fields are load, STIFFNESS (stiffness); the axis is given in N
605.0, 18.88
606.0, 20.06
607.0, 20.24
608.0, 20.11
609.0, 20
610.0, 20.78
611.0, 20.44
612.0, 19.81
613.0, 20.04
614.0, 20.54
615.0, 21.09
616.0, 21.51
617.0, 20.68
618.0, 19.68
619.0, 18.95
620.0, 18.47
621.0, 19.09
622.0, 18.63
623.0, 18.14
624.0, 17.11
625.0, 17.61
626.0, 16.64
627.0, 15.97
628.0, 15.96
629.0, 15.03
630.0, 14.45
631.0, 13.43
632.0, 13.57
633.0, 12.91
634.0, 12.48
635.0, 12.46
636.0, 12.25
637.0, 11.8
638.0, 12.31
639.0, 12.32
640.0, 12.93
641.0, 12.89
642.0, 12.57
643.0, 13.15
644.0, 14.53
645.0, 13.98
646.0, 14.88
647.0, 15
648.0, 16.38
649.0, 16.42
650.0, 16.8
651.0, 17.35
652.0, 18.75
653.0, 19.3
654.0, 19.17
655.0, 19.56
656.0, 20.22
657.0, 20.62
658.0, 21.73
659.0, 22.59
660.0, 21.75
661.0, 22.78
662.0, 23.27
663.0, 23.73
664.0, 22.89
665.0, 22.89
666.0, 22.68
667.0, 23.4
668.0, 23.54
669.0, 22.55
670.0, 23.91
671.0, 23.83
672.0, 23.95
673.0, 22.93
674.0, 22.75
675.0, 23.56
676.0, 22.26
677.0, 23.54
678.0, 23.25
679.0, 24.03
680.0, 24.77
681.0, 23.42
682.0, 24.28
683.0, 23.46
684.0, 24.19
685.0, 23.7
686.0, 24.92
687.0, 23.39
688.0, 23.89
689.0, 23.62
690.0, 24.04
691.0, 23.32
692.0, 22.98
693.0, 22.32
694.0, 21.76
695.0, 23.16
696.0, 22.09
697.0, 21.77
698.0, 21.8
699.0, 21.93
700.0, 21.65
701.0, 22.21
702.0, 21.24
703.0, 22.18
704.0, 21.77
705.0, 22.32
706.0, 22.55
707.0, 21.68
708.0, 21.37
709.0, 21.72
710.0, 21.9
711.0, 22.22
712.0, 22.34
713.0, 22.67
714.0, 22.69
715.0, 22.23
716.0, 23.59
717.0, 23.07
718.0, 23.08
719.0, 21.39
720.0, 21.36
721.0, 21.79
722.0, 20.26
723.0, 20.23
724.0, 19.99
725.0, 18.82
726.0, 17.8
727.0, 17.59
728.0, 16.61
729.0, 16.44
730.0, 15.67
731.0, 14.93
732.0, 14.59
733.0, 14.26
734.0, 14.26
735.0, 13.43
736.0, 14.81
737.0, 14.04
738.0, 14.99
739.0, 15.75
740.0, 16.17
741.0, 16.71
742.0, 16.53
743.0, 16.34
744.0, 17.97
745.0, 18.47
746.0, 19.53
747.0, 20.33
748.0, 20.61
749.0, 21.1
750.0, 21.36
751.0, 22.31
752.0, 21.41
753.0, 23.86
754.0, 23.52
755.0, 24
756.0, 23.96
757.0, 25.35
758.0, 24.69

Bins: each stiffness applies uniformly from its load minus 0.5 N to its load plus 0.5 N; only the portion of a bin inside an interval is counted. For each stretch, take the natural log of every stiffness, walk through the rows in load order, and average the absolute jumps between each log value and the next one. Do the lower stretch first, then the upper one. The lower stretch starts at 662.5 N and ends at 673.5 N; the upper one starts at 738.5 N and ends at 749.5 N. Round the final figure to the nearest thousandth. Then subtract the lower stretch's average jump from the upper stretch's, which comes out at 0.010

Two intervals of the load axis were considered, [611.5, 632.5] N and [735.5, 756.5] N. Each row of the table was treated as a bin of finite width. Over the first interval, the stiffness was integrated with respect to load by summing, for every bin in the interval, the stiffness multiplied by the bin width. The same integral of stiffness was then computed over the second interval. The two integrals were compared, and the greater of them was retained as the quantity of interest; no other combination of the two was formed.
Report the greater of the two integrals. 404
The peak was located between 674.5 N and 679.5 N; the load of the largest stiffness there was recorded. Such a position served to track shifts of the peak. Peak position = 679.0 N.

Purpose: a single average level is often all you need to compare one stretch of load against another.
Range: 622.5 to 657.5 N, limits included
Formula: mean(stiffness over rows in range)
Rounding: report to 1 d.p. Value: 15.4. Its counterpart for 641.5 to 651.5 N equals 15.1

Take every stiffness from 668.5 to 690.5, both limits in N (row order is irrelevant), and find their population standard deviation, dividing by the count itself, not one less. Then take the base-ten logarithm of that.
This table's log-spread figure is -0.20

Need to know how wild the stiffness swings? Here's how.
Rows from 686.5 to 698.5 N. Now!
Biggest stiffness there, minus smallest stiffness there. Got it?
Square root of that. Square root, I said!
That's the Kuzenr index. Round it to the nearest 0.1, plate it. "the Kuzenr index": 1.5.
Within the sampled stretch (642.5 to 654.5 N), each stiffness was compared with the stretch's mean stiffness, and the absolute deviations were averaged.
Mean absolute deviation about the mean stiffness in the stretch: 1.7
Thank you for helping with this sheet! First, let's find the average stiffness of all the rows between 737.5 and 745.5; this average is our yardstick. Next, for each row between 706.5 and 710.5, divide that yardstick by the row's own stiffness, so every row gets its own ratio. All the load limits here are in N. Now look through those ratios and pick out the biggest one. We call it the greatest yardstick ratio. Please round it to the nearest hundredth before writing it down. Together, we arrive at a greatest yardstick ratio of 0.78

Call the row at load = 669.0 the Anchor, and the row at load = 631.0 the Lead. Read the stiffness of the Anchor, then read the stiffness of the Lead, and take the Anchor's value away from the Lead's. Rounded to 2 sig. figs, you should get -9.1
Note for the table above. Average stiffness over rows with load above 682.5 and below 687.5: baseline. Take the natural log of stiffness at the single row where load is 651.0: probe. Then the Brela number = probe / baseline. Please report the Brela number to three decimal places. 0.119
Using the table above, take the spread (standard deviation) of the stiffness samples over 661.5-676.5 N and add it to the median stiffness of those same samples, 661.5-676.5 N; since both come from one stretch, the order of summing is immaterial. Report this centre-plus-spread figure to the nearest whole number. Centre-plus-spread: 24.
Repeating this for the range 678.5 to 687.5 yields 25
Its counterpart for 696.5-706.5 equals 22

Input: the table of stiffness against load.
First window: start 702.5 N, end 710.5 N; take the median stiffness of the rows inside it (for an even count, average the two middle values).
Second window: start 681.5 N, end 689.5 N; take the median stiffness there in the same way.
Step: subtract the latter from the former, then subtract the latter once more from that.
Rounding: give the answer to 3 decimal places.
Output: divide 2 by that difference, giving -0.078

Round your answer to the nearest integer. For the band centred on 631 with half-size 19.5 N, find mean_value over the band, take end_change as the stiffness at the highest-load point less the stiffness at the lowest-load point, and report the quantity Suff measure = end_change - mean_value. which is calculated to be -19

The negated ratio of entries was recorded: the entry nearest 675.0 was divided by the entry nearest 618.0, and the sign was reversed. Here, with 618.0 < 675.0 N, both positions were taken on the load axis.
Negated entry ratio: -1.20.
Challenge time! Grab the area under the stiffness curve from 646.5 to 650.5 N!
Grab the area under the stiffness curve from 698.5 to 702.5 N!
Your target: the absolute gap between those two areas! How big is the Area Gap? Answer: 22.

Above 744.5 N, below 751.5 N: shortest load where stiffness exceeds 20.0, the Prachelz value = 747.0 N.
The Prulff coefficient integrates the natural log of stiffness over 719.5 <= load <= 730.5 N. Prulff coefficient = 32.2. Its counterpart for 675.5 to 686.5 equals 34.9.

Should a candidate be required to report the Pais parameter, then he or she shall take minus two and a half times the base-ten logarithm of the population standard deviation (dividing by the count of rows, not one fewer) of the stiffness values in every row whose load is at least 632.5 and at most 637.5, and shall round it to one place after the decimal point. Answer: 1.1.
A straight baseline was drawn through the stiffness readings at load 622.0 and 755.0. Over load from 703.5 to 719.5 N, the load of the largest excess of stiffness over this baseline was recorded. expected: 716.0 N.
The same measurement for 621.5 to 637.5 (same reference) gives 622.0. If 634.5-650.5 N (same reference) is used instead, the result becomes 650.0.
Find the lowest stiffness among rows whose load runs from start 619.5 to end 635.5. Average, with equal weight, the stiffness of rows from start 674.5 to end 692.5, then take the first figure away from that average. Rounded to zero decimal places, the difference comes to 11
